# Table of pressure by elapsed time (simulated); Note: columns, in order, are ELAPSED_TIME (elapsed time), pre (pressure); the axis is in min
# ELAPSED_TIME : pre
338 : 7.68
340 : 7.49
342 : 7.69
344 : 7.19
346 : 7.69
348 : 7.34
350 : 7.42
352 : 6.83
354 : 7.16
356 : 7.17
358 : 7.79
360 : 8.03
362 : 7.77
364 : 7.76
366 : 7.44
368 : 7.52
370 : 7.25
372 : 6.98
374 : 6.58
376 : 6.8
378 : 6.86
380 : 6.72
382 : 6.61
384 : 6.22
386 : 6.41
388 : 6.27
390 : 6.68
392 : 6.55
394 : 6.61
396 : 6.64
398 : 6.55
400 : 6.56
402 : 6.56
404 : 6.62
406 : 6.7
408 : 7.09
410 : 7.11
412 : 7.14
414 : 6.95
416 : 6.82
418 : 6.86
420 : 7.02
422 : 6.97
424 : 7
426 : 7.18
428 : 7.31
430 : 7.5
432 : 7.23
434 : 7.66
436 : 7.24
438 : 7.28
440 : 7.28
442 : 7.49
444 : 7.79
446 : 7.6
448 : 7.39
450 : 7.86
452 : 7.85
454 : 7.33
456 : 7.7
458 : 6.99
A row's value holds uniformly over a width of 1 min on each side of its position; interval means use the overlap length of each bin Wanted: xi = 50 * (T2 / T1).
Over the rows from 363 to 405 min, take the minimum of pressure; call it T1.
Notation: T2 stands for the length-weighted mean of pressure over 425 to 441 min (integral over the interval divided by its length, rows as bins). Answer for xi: 59.0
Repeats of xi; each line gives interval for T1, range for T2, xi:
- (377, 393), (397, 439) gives 56.4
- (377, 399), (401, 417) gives 55.3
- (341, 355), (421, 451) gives 54.1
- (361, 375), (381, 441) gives 52.3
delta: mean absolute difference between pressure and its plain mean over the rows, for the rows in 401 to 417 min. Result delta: 0.199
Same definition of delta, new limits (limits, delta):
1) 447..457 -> 0.213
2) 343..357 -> 0.194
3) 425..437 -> 0.151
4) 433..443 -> 0.148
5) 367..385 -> 0.280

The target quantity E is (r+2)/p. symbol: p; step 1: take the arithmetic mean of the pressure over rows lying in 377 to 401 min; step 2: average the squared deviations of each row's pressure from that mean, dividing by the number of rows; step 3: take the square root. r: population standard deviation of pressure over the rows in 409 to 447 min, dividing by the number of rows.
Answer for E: 13.0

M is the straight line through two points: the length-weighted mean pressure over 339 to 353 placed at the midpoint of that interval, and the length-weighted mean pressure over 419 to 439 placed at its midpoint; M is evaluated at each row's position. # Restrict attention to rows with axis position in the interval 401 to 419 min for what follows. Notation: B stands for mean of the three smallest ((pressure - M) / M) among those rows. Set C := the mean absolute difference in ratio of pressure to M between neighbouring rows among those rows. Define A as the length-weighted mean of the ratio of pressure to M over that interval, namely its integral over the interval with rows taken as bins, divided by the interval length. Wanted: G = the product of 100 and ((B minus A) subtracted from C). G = 105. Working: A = 0.95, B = -0.09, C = 0.016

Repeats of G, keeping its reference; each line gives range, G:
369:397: 107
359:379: 110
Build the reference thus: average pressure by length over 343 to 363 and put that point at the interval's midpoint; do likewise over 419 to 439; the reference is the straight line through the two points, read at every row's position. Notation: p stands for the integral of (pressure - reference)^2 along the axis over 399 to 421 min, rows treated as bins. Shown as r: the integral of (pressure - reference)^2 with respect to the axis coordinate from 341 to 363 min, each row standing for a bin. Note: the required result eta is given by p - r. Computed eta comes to 2.5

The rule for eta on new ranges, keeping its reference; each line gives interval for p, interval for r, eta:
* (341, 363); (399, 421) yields -2.5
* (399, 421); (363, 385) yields -2.5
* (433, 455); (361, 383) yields -1.8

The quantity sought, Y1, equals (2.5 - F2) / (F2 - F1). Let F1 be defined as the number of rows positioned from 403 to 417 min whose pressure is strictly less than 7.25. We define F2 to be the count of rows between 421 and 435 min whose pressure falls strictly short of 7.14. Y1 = -0.1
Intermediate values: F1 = 7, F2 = 2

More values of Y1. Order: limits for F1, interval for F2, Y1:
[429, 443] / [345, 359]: -1.5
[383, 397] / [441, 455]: -0.4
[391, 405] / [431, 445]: -0.4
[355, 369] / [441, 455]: -2.5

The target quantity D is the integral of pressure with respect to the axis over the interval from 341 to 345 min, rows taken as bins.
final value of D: 29.8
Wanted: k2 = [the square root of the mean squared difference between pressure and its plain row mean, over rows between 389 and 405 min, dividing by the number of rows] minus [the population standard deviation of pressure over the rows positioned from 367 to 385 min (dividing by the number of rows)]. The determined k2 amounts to -0.32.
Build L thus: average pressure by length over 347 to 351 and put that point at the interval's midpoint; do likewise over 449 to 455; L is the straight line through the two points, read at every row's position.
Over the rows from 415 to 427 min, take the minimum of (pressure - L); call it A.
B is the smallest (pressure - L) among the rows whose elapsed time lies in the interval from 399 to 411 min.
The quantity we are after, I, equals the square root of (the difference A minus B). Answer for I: 0.47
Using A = -0.76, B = -1.0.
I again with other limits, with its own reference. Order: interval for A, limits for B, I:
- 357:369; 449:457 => 0.61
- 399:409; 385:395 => 0.50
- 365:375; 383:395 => 0.62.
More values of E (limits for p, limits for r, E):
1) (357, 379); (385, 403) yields 4.6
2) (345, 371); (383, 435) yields 7.4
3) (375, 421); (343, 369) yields 9.5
